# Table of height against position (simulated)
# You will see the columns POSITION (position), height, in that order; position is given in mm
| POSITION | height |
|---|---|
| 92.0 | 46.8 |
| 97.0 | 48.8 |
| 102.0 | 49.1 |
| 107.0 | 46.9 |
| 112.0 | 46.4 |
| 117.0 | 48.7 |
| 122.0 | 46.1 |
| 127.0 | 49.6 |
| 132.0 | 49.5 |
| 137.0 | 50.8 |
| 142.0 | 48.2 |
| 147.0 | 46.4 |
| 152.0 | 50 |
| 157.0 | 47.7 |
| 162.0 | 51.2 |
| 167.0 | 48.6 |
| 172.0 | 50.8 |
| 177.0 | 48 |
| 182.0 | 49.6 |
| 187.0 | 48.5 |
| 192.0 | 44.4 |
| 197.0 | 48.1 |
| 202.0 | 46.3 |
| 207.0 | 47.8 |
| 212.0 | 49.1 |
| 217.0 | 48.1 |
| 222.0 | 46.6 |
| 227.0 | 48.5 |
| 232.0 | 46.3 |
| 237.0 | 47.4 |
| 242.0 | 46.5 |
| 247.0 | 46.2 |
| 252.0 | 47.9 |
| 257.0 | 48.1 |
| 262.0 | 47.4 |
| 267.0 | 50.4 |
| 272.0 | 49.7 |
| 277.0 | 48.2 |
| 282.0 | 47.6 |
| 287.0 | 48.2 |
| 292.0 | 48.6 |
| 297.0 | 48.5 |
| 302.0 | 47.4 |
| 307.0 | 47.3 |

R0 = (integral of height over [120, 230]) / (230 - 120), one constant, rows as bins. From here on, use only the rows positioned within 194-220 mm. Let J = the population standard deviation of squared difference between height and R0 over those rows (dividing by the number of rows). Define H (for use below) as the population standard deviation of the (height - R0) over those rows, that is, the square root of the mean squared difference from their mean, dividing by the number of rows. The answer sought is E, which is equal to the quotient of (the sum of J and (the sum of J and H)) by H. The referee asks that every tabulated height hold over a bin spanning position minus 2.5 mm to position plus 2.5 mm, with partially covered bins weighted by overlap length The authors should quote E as 4.6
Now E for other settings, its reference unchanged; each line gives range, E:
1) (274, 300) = 2.3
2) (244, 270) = 3.9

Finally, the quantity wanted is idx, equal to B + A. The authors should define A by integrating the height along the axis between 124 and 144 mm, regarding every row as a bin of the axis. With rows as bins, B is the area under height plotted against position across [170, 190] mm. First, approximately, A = 989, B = 981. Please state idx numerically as 1971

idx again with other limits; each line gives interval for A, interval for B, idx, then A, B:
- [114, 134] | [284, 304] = 1932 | 968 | 964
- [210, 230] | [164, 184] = 1946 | 960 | 986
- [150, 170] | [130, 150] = 1963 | 988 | 975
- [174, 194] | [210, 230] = 1916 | 956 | 960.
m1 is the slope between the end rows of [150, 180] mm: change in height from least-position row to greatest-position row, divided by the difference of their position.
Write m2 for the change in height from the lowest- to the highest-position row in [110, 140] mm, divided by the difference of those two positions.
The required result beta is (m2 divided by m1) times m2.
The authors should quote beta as -0.4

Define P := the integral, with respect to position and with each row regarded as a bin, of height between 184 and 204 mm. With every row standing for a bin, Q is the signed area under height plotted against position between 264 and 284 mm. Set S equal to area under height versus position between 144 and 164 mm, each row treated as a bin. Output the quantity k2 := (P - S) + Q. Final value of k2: 943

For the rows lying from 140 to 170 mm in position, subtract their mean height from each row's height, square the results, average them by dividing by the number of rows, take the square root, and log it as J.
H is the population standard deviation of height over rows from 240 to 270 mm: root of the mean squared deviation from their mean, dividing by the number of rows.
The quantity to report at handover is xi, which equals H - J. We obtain -0.18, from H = 1.37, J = 1.6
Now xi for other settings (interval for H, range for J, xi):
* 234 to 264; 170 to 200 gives -1.28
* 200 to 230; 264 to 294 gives 0.03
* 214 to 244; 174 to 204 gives -0.85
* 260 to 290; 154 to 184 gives -0.24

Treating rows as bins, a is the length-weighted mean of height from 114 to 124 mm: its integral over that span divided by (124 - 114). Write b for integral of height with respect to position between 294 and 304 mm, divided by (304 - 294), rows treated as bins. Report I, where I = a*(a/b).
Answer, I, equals 46.8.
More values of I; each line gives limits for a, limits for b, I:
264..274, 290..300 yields 51.4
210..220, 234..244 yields 50.1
